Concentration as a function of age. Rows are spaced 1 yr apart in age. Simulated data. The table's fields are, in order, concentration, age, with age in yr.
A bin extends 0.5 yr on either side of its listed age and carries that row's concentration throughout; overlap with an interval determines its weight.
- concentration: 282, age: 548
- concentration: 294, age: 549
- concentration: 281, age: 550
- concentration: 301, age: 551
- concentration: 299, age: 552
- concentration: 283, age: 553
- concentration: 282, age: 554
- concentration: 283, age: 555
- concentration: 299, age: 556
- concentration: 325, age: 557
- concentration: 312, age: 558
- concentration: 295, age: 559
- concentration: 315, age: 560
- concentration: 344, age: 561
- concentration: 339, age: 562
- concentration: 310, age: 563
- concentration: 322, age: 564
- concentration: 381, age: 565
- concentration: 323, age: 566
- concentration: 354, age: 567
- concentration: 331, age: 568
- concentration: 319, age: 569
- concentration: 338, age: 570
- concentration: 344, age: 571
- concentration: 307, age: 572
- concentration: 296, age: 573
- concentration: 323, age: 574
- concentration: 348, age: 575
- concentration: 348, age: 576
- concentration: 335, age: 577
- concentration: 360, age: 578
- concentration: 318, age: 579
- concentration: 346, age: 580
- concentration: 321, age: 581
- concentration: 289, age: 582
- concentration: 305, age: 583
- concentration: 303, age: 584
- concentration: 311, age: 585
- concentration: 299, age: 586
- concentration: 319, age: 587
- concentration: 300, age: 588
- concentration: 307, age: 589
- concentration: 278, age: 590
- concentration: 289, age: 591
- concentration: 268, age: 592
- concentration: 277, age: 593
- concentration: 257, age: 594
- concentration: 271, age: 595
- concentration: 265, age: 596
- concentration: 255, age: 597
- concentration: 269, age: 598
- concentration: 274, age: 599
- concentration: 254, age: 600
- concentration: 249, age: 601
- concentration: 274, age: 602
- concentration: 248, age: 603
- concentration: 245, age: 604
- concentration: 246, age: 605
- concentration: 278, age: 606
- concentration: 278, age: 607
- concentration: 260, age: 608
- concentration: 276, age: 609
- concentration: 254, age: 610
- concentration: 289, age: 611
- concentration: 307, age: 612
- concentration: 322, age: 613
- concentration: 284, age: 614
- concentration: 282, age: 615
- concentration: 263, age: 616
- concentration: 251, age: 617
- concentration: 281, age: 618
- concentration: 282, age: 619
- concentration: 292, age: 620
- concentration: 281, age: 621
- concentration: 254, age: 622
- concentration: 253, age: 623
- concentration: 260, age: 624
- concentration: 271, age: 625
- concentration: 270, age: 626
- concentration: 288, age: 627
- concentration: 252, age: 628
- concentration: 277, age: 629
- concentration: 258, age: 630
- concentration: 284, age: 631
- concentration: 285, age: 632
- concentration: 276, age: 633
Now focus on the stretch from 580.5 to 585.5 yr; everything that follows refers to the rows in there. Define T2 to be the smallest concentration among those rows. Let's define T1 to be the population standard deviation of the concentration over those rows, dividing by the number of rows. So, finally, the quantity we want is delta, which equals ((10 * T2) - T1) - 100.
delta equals 2780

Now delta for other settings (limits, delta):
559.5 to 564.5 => 2987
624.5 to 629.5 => 2408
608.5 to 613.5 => 2416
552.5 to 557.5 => 2703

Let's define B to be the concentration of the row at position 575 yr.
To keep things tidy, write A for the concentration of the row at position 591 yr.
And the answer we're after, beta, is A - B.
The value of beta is -59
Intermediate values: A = 289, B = 348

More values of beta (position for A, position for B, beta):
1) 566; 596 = 58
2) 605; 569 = -73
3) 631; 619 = 2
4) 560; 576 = -33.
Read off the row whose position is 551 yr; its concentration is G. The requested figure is 301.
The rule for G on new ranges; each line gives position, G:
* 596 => 265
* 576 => 348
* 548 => 282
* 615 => 282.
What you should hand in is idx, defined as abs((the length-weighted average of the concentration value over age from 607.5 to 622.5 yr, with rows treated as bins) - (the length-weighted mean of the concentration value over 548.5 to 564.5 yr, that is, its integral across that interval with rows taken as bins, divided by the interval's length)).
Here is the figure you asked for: 27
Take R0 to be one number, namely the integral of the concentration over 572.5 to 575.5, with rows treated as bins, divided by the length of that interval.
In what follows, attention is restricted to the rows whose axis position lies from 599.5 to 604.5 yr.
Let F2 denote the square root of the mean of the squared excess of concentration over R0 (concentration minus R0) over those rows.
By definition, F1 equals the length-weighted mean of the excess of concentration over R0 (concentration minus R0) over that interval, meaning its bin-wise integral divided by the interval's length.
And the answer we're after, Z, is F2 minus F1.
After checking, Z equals 137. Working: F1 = -68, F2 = 69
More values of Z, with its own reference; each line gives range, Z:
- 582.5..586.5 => 36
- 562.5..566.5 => 18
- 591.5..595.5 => 109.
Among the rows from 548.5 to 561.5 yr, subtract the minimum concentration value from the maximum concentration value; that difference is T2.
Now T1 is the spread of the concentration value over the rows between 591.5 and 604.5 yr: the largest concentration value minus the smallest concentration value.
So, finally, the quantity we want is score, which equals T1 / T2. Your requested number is 0.5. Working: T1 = 32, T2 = 63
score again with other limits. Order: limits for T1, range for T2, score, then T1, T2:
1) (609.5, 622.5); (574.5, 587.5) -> 1.0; 71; 71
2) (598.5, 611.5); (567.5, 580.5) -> 0.7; 44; 64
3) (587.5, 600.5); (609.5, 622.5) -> 0.7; 53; 71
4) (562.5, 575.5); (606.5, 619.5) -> 1.2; 85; 71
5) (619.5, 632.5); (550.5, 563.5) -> 0.6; 40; 62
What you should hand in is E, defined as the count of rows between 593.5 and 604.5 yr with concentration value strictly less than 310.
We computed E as 11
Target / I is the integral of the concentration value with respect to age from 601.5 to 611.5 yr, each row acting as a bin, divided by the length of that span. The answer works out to 265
